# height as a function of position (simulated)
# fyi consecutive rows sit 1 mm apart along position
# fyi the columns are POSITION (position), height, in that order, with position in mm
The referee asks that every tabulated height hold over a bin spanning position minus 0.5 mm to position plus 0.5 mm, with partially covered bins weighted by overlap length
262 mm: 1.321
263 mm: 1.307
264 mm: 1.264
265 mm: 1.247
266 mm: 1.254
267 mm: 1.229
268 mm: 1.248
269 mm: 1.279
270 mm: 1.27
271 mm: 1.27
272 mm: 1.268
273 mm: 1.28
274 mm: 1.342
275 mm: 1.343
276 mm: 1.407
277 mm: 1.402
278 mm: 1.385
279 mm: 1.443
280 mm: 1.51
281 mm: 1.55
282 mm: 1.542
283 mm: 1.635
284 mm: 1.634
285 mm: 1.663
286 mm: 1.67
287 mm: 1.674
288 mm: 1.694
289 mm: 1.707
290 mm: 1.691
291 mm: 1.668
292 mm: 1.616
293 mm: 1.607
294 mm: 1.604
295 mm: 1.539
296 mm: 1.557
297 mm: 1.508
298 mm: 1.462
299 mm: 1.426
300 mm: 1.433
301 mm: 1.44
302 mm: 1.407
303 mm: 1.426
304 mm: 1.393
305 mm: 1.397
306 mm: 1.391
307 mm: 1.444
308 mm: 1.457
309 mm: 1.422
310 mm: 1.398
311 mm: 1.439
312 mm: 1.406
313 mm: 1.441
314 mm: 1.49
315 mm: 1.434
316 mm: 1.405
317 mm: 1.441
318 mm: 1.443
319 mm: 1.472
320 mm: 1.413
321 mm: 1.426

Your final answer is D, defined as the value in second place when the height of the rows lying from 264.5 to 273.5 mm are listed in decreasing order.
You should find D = 1.279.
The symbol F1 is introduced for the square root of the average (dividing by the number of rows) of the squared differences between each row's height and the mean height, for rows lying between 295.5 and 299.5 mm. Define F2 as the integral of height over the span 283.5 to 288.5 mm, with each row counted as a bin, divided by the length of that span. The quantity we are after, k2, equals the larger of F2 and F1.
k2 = 1.67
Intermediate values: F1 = 0.049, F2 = 1.67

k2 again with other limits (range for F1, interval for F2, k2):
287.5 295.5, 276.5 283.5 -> 1.50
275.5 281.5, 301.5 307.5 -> 1.41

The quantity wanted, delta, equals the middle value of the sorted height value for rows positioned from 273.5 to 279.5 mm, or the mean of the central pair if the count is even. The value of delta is 1.39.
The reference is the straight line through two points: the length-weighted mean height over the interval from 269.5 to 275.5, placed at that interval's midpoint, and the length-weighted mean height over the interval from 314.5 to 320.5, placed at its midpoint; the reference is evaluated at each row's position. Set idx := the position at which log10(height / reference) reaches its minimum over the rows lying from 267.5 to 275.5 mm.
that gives 268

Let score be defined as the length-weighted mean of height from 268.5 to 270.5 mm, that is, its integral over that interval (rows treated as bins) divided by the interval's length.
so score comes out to 1.27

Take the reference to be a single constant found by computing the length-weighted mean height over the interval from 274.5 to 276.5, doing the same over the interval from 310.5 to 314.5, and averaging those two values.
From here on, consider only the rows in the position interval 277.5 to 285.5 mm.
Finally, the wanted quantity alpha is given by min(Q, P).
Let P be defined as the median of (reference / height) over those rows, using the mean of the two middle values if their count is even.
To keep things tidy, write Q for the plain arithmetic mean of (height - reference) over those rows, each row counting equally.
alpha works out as 0.14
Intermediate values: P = 0.91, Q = 0.14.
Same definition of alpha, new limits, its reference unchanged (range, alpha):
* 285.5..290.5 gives 0.28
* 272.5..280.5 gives -0.02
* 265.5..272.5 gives -0.15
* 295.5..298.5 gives 0.10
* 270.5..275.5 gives -0.11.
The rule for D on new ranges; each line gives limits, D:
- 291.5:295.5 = 1.607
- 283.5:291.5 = 1.694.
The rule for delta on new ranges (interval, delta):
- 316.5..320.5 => 1.44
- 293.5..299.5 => 1.52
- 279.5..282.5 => 1.54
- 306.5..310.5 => 1.43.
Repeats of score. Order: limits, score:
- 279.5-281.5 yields 1.53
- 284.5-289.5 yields 1.68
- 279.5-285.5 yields 1.59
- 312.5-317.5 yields 1.44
